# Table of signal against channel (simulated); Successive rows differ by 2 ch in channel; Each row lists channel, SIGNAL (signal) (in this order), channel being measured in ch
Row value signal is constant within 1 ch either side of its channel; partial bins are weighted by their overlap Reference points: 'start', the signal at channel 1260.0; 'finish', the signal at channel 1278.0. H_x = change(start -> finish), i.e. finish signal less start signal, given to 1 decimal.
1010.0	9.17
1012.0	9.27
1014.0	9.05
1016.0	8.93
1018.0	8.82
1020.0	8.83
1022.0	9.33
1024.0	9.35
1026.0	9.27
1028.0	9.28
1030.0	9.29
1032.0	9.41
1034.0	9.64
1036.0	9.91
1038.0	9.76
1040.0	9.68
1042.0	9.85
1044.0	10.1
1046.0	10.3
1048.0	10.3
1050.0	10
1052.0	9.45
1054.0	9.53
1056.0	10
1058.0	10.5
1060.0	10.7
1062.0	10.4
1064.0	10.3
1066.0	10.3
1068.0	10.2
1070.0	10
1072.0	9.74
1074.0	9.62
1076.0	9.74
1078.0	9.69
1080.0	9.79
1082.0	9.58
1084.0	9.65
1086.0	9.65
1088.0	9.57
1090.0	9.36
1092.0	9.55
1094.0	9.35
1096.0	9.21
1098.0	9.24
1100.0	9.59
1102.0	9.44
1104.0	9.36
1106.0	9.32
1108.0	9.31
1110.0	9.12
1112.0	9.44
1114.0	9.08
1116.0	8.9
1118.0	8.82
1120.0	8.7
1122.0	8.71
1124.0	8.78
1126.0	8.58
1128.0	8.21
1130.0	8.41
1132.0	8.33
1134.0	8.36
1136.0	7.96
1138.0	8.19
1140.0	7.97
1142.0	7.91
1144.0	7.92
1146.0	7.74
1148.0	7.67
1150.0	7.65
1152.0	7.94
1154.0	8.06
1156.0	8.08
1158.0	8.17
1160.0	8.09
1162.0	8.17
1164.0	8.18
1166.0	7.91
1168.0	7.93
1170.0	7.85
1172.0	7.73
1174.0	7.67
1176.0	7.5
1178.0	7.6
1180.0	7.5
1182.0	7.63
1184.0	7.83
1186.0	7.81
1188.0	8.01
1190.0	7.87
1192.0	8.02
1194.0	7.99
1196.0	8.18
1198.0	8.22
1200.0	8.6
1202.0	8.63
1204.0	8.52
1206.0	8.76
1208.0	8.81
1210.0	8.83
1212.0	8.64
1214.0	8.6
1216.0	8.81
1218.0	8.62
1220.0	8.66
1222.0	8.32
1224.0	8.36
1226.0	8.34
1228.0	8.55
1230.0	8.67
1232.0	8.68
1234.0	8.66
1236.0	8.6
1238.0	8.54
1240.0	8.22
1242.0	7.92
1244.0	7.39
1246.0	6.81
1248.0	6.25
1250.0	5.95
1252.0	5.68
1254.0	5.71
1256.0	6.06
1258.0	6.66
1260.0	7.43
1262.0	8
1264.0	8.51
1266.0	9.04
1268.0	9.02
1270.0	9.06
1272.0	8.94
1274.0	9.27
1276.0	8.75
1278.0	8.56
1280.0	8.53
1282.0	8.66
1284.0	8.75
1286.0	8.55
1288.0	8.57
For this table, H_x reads 1.1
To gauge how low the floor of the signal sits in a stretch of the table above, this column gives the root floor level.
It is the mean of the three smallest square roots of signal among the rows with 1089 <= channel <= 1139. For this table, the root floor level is 2.85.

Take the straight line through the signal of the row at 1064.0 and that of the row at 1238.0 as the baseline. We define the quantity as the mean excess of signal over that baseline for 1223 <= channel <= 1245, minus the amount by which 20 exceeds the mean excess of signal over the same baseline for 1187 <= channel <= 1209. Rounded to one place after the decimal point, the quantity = -20.8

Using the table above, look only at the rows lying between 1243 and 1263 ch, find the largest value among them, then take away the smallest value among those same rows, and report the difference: 2.3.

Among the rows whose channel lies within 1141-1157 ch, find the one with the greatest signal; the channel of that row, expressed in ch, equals 1156.0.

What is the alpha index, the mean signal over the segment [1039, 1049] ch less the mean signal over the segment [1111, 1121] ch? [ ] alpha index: 1.06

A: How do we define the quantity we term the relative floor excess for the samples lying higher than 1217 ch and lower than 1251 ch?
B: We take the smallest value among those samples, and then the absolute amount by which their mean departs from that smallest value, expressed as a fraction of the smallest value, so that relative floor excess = 0.35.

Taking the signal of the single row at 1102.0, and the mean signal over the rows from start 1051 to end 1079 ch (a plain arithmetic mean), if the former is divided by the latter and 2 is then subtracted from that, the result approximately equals -1.06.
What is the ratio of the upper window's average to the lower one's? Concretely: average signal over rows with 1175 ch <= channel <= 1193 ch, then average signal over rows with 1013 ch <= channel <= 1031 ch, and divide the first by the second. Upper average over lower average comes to 0.85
